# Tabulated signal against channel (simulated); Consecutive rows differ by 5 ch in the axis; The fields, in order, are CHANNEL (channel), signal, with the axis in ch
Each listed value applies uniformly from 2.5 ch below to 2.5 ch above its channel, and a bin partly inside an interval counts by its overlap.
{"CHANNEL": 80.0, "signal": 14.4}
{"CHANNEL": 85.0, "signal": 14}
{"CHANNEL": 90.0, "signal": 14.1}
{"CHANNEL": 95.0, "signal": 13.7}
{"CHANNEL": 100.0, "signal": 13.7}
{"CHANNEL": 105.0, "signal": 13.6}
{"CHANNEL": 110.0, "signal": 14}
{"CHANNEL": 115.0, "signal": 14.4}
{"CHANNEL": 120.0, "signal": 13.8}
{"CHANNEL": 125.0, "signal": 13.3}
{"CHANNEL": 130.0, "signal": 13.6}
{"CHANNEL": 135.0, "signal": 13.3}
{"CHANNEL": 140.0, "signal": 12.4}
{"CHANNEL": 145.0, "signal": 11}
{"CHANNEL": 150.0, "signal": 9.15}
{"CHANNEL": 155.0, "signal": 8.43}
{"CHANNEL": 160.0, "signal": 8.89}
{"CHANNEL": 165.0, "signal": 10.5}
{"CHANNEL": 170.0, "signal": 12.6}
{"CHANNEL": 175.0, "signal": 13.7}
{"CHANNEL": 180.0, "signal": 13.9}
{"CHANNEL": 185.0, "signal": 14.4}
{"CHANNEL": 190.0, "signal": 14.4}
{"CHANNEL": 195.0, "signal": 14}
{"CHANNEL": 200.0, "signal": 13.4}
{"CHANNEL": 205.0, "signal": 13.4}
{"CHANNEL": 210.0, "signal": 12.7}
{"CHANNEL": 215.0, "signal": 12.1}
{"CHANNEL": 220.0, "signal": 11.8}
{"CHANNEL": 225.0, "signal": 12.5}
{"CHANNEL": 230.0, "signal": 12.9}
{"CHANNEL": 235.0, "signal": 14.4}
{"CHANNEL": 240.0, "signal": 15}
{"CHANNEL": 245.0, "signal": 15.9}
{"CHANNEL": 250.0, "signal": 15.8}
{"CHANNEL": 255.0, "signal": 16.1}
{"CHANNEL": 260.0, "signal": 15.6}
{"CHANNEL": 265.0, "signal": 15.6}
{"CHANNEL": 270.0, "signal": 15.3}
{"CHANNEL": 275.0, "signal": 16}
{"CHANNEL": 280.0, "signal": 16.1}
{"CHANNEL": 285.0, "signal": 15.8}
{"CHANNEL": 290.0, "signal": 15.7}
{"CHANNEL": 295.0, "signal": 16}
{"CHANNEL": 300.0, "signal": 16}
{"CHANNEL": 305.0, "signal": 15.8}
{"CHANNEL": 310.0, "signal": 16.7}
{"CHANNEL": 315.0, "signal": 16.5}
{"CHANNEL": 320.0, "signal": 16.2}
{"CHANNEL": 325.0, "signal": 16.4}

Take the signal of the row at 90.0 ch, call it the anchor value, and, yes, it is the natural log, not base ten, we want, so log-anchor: 2.65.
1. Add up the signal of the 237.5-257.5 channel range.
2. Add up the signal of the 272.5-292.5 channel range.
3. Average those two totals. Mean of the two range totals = 63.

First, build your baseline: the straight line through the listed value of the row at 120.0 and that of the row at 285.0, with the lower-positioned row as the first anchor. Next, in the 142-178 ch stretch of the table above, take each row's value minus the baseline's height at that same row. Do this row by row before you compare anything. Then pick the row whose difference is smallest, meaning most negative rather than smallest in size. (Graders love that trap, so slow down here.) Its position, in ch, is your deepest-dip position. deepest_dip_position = 155.0 ch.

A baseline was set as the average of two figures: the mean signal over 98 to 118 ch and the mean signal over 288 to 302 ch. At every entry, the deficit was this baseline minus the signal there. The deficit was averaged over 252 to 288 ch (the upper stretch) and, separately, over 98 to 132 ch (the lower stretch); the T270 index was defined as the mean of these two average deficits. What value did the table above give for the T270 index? 0.1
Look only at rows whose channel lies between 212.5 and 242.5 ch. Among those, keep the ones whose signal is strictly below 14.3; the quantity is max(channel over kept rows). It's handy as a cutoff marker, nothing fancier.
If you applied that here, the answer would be 230.0 ch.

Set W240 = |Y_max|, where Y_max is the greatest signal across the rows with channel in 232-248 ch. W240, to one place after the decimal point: 15.9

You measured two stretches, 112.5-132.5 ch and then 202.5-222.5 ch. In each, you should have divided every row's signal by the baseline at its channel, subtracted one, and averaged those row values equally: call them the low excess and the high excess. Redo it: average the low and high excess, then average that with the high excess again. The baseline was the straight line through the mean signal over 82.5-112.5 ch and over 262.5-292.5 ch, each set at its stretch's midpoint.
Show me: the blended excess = -0.133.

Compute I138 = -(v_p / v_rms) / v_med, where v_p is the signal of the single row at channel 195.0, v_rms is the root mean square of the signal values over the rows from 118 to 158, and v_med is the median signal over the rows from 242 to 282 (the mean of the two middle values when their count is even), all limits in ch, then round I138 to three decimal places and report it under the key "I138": -0.073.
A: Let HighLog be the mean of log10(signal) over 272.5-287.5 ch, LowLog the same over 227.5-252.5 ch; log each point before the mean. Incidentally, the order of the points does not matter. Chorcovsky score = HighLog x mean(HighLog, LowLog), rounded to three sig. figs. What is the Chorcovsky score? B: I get 1.43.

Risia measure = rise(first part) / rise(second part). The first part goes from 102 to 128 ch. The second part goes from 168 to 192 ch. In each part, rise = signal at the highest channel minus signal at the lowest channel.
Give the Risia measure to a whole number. 0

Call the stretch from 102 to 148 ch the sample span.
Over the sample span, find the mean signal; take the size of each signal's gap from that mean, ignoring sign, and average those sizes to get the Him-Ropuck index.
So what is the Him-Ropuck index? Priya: 0.7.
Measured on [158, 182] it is 1.8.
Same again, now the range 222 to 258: 1.2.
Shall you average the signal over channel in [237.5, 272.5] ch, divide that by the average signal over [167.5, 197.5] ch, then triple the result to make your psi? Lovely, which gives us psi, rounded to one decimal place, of 3.4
